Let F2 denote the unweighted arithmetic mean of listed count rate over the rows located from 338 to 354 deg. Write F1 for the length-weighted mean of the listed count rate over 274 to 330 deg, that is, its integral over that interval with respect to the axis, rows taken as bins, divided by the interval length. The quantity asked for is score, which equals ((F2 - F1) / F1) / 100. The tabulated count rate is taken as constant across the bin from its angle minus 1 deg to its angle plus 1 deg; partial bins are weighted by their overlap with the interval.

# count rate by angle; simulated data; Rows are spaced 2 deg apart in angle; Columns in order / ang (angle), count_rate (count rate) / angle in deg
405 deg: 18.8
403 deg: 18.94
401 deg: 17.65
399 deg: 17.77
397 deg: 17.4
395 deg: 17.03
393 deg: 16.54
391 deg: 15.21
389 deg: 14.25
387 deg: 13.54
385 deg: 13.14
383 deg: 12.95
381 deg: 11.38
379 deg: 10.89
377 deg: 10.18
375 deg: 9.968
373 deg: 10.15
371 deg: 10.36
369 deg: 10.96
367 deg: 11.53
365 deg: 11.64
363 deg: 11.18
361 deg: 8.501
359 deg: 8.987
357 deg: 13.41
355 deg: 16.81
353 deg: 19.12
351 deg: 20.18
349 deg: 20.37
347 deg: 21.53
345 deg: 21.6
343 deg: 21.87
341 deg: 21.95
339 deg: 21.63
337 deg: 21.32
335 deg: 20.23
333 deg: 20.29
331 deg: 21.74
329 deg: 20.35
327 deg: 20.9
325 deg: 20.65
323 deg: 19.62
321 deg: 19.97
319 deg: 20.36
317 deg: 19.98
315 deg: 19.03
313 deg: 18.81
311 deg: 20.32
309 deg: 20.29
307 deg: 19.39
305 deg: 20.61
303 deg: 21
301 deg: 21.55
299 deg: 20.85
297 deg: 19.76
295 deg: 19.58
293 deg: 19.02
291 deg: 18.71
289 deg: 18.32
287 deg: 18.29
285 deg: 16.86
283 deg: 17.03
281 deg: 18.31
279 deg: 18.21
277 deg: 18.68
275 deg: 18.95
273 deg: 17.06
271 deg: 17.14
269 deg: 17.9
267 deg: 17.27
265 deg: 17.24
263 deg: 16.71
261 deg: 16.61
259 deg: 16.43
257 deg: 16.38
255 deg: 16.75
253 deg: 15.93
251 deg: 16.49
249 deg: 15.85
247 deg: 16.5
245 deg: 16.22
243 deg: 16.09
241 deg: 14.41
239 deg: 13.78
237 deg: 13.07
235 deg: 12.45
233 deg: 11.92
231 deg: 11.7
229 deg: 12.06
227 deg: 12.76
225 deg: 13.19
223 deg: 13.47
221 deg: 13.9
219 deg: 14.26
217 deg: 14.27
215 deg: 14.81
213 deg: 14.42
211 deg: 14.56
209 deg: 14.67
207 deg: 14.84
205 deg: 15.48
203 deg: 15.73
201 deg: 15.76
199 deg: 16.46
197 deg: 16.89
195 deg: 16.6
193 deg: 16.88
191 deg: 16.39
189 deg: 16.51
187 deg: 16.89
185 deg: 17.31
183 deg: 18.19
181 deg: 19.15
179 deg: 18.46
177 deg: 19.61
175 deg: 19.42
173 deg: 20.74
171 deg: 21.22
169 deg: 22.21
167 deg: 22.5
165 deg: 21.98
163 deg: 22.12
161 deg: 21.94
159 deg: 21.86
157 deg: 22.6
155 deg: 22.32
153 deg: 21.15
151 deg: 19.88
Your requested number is 0.001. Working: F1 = 19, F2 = 21.0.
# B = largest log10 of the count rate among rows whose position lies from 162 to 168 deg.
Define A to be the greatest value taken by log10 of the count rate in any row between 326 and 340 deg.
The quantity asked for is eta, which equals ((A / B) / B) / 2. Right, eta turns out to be 0.37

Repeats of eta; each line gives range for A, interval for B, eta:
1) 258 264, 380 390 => 0.46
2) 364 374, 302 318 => 0.30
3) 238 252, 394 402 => 0.39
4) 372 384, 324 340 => 0.31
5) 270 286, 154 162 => 0.35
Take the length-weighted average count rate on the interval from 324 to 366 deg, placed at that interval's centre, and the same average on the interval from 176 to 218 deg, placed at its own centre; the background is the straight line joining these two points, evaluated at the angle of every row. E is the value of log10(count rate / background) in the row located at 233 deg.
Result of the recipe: -0.15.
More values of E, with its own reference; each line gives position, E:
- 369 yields -0.23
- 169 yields 0.14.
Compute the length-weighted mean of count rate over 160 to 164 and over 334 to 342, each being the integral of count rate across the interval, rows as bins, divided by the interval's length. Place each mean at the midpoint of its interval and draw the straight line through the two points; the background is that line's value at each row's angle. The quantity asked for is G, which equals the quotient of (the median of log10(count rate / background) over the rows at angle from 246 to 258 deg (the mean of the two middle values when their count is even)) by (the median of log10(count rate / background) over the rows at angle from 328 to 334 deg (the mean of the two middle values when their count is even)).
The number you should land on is 5.9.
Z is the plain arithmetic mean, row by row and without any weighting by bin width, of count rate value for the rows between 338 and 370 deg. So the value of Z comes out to 16.3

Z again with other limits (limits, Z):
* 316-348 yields 20.9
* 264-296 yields 18.0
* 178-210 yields 16.6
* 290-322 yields 20.0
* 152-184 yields 21.0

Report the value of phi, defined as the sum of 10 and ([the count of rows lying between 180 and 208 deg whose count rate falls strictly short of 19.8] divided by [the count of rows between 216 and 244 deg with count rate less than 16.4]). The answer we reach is 11.0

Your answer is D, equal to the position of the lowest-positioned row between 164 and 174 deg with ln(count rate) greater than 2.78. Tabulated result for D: 165 deg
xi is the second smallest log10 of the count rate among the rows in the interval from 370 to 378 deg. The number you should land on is 1.01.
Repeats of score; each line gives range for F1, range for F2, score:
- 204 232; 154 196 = 0.004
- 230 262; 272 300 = 0.002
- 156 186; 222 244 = -0.004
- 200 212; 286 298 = 0.002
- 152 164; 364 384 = -0.005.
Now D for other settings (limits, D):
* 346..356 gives 347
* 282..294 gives 283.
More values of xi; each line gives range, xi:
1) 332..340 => 1.31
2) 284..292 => 1.26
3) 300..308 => 1.31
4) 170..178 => 1.29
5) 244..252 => 1.21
